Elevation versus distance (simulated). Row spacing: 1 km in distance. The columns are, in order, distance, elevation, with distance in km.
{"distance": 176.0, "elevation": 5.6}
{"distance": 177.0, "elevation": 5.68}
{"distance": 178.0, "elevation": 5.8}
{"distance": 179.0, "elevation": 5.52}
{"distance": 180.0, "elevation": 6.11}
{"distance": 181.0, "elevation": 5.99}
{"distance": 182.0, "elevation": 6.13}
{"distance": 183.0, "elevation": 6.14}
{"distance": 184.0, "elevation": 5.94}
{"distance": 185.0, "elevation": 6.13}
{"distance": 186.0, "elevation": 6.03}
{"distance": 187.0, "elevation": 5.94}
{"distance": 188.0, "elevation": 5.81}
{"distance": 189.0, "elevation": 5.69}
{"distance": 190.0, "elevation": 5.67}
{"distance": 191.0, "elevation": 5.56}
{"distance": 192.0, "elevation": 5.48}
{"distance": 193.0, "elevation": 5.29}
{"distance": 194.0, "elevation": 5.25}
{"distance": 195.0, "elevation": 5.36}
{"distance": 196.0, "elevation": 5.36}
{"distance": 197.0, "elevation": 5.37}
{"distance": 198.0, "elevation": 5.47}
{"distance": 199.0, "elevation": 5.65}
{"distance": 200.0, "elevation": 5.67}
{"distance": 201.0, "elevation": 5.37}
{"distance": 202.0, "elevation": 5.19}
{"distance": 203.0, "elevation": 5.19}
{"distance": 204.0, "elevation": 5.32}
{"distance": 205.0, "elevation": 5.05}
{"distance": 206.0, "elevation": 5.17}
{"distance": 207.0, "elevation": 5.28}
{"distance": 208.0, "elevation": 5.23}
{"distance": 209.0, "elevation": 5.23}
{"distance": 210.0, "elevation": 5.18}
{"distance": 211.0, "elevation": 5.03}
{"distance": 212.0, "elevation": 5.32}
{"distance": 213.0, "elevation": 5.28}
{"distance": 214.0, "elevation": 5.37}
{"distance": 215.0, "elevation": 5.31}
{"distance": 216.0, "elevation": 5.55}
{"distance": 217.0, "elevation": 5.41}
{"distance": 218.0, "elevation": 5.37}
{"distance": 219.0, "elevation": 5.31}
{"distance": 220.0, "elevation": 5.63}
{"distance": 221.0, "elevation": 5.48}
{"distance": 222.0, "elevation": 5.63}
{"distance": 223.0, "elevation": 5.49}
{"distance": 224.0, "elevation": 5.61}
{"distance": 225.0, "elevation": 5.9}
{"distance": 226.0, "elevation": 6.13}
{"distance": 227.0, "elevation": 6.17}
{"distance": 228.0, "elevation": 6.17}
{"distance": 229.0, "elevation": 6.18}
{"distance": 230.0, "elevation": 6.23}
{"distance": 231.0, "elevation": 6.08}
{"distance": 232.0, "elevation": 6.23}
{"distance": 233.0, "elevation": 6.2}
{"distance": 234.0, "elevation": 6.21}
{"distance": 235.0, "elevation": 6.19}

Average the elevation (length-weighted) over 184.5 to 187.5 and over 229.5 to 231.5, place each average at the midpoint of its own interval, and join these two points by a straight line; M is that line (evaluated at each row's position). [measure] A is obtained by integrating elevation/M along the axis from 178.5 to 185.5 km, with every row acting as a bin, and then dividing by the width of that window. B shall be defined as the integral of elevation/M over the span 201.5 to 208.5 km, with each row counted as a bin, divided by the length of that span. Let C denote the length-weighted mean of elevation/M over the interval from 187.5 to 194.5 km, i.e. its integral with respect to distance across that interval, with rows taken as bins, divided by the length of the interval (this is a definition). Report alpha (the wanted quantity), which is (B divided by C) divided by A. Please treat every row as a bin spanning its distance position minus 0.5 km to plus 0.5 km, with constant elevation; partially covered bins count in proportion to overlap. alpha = 0.94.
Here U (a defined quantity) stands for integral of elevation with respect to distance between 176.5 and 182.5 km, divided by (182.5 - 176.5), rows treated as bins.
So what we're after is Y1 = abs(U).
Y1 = 5.9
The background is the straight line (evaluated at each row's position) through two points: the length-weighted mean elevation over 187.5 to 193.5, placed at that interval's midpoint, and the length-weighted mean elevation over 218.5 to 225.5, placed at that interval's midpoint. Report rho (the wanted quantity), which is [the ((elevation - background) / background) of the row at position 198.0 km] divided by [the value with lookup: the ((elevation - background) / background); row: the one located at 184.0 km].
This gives -0.32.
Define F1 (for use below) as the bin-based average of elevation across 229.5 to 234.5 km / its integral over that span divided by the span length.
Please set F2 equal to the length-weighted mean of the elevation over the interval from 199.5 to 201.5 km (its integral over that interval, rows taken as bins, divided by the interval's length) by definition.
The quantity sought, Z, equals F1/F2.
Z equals 1.12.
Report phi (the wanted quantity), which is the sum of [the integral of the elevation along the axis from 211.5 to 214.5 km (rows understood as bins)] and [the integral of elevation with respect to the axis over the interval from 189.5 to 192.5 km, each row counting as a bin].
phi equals 32.7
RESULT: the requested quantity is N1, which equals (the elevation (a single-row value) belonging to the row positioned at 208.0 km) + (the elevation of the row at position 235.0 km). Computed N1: 11.4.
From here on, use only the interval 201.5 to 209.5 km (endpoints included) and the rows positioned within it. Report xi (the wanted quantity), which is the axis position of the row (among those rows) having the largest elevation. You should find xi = 204.0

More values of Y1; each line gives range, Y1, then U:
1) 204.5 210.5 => 5.2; 5.2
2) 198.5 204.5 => 5.4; 5.4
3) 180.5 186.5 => 6.1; 6.1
